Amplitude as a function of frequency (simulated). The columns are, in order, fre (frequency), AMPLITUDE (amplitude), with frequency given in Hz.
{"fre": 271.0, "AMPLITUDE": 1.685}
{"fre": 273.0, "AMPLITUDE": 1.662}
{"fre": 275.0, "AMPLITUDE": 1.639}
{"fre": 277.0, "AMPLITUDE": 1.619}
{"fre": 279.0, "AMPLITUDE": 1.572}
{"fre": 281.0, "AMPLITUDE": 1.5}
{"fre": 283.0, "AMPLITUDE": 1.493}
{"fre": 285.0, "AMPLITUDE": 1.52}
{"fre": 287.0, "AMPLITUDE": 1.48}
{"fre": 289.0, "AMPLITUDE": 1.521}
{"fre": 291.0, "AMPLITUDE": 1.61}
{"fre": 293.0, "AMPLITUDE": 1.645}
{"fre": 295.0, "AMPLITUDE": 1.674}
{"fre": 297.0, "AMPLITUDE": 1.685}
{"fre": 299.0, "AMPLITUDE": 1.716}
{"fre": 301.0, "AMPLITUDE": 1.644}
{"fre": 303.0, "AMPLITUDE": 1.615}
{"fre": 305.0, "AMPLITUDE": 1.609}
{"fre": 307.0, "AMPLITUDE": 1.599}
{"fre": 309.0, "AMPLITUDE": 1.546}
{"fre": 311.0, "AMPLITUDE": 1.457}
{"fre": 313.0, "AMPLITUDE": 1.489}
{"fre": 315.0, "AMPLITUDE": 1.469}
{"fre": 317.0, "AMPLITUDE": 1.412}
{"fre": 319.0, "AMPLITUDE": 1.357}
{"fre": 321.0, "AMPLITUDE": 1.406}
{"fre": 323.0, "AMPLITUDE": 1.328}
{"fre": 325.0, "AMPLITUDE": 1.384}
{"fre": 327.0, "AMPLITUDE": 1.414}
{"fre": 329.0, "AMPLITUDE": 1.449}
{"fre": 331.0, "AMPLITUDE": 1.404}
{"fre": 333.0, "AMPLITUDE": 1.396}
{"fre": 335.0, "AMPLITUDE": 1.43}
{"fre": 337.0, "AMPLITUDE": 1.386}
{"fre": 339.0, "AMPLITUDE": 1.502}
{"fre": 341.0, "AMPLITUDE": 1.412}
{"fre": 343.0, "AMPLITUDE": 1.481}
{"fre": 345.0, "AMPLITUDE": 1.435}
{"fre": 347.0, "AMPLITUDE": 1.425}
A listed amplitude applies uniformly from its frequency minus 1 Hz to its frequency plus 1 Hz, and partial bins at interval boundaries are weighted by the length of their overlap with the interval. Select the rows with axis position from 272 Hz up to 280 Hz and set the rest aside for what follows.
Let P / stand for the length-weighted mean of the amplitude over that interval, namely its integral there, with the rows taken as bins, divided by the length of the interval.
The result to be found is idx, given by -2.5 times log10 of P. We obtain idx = -0.53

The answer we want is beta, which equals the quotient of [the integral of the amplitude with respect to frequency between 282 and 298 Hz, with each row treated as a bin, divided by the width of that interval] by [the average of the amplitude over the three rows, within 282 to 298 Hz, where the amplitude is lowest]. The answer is 1.05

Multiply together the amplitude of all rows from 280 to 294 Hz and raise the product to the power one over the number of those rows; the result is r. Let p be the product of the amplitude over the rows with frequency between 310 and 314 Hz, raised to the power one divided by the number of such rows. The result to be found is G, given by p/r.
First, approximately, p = 1.47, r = 1.54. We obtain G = 0.96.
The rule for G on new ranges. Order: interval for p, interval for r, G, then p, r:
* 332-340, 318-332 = 1.03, 1.43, 1.39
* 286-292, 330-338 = 1.09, 1.54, 1.40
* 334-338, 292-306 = 0.85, 1.41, 1.66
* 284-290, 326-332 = 1.06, 1.51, 1.42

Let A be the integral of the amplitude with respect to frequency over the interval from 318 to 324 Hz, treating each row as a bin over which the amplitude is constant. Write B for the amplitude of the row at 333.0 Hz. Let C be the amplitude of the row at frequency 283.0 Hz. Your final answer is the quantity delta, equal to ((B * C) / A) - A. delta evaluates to -7.9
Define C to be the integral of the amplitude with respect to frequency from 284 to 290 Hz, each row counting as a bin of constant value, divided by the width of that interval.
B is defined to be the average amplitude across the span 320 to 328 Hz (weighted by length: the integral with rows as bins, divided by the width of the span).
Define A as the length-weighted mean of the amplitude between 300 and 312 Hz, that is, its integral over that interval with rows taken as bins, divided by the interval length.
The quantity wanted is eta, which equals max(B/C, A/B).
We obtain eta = 1.14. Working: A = 1.58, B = 1.38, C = 1.51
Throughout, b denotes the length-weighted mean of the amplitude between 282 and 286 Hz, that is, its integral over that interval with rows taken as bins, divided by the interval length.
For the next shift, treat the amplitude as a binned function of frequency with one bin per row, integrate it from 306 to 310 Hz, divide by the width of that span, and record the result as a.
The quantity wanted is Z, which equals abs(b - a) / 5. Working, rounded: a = 1.57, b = 1.51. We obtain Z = 0.013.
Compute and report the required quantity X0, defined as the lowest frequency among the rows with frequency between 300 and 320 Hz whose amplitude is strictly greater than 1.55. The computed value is 301.0 Hz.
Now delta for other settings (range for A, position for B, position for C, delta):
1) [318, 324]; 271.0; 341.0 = -7.9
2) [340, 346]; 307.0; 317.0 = -8.4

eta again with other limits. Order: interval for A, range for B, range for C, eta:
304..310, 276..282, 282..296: 1.01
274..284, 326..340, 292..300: 1.10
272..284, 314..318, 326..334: 1.10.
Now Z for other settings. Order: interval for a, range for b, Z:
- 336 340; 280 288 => 0.011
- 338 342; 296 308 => 0.038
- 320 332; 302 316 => 0.029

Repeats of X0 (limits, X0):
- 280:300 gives 291.0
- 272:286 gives 273.0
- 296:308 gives 297.0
